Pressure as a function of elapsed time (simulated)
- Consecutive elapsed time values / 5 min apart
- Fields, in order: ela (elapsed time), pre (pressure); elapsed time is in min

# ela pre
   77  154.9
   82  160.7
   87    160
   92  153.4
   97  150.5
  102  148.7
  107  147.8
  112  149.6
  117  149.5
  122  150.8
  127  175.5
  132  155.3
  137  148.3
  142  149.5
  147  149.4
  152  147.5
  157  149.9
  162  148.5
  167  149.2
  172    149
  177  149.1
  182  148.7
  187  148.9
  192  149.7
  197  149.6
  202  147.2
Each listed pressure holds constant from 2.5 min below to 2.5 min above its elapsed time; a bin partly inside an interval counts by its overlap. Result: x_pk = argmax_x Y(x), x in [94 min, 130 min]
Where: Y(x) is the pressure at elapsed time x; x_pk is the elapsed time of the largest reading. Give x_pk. 127 min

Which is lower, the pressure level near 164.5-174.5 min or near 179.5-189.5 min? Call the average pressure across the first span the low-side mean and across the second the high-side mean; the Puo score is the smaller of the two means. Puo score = 148.8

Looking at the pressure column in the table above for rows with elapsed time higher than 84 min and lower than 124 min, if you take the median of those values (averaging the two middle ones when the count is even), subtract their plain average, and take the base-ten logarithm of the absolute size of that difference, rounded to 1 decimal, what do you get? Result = 0.1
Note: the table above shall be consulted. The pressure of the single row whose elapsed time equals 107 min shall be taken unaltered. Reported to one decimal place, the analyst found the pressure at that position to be 147.8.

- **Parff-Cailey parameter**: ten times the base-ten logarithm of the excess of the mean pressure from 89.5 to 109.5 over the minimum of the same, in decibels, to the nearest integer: 4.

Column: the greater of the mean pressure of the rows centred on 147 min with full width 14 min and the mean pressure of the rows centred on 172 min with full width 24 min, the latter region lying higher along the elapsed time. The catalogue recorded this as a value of 148.9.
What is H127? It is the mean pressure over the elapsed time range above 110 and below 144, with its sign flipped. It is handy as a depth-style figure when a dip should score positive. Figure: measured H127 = -154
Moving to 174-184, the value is -149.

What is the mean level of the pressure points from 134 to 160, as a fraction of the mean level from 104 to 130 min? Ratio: 0.96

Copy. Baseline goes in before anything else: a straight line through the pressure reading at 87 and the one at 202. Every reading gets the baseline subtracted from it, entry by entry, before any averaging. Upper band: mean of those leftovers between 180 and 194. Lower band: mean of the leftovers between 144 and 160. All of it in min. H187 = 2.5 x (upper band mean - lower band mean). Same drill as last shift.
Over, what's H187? 10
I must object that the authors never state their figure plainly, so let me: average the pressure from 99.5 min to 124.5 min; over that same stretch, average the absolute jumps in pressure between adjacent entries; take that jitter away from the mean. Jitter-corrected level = 148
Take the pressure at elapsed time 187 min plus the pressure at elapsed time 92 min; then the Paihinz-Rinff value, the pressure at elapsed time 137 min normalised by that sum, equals 0.491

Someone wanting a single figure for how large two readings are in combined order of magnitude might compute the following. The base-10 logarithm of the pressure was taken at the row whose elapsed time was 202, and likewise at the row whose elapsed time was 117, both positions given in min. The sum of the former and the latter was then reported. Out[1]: 4.34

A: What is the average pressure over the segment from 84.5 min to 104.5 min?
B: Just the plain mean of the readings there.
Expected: 153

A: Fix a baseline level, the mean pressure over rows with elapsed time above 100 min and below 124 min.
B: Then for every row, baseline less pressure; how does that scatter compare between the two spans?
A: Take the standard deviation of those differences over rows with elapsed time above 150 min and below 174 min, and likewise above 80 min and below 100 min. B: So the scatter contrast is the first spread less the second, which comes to -4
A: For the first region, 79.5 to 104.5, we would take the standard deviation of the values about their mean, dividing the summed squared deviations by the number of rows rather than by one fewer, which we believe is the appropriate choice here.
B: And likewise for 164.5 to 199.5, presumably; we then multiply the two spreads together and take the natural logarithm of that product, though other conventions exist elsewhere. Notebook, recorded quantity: 0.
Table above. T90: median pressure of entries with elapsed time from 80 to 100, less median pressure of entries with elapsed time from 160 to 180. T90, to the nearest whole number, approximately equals 8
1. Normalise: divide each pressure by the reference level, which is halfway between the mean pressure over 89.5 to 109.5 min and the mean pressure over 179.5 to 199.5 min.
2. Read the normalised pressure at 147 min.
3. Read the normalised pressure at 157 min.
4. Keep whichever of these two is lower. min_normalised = 0.998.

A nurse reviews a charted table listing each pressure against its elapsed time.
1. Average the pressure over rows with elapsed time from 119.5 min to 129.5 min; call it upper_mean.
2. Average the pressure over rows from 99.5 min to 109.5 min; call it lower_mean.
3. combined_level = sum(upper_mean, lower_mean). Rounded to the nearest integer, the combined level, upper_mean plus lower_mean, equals 311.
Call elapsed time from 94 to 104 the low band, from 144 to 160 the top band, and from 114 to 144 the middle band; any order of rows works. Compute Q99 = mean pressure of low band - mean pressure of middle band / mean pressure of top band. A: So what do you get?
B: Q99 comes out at 149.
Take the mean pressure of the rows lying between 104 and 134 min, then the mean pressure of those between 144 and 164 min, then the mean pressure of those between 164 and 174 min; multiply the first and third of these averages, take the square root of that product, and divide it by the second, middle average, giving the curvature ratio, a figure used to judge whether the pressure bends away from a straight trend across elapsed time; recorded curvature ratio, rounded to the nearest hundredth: 1.02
